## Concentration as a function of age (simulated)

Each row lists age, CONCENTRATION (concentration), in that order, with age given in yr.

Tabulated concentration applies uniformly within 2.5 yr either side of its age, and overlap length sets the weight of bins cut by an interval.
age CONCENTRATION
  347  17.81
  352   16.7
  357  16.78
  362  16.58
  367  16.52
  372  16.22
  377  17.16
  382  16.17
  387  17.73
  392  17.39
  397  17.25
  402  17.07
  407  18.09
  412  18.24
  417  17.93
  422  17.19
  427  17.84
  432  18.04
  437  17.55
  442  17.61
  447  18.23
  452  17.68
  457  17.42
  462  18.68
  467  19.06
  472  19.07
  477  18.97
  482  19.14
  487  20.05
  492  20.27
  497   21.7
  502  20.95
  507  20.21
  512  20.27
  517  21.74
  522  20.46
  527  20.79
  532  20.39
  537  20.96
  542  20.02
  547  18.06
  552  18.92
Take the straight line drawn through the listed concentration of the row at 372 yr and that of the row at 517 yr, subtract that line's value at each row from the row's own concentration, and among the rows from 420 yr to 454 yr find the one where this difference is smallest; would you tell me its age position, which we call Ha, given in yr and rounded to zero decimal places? 452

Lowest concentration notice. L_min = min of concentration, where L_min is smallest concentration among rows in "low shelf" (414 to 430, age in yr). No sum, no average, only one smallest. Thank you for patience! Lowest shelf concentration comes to 17.19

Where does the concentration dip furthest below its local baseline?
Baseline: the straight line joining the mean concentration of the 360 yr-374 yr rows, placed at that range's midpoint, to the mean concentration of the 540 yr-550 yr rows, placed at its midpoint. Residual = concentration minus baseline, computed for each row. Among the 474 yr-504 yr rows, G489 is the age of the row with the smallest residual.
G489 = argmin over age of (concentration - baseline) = 477 yr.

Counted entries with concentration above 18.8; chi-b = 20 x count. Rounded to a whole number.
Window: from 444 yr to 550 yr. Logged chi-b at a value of 320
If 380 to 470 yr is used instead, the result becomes 20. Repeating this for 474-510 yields 140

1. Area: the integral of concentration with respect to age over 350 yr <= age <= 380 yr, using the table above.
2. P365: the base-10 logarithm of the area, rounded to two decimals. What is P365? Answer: 2.70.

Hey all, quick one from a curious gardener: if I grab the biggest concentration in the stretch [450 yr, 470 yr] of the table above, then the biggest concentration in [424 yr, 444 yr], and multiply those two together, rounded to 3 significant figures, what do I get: 344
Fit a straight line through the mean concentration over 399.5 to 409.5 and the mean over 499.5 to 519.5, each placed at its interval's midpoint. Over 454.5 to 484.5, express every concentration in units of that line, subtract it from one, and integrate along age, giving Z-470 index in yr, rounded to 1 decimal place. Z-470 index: 1.3 yr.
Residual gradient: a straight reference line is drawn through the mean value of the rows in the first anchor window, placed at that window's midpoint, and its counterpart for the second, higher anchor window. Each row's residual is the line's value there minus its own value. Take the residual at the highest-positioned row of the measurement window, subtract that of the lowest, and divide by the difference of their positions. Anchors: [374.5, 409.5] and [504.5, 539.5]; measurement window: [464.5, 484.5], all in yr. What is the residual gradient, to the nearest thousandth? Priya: 0.021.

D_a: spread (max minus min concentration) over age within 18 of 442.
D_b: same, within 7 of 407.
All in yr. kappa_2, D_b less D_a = 0.36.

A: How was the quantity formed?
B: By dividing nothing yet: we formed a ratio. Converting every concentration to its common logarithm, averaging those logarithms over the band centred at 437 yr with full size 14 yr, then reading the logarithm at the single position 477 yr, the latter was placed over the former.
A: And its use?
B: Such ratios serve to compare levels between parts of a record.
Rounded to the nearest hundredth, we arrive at 1.02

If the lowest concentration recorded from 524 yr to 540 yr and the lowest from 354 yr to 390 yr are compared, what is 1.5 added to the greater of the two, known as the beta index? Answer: 21.9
